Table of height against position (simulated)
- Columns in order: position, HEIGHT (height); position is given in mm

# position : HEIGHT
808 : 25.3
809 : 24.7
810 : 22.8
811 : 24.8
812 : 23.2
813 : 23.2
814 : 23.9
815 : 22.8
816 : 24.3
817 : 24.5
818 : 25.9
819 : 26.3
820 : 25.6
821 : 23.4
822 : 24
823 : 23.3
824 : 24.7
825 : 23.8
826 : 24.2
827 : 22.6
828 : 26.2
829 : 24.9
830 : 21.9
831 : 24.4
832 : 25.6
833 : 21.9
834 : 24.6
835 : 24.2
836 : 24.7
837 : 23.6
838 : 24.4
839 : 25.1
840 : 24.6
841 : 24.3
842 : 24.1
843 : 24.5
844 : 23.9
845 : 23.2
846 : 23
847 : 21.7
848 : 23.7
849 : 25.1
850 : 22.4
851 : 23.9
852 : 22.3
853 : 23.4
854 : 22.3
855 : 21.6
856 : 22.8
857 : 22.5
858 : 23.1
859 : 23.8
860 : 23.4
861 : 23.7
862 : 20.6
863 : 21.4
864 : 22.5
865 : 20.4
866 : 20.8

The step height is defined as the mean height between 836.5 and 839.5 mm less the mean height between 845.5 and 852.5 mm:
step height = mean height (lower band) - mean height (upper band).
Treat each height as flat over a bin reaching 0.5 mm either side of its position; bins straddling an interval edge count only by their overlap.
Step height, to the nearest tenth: 1.2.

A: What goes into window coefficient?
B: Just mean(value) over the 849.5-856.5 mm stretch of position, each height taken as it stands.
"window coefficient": 22.7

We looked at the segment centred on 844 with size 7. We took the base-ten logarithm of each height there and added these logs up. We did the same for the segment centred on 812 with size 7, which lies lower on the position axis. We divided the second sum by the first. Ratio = 1.00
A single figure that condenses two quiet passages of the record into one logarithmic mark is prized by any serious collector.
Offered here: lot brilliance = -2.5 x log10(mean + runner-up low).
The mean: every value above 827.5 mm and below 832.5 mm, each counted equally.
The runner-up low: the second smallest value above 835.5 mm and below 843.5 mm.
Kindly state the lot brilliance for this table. -4.22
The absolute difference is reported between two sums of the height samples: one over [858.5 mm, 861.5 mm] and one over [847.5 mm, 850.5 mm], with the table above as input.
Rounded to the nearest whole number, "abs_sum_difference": 0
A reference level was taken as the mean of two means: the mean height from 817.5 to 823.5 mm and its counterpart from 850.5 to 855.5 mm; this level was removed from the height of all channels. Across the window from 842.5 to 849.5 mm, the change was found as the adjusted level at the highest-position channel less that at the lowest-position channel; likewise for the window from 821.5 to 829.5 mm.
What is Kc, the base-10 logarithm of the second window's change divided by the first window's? 0.18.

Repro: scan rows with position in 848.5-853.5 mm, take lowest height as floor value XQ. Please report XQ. 22.3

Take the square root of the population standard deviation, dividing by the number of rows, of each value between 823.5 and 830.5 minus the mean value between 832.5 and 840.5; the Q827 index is 1.2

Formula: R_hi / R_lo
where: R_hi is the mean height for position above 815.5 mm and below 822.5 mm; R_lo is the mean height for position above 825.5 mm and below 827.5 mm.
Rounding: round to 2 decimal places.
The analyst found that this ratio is 1.06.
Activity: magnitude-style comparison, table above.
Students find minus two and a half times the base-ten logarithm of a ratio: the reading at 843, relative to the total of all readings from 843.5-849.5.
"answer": 1.90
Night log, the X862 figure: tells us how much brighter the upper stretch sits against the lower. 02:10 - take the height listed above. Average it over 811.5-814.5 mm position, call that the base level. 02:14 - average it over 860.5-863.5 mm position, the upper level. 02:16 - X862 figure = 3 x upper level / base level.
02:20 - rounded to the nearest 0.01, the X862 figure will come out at 2.80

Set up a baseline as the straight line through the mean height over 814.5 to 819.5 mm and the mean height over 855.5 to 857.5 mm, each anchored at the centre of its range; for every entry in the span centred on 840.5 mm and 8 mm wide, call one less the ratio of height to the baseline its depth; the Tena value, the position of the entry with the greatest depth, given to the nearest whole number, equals 837 mm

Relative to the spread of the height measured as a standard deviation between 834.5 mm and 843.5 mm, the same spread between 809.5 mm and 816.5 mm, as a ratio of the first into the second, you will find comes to 1.8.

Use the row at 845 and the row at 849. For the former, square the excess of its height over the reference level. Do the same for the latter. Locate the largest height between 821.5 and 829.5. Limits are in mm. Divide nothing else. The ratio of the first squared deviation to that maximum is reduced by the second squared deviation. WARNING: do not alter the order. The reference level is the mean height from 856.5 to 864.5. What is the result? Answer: -6.1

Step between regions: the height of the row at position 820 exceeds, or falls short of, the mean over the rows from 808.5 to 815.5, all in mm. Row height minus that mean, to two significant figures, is 2.0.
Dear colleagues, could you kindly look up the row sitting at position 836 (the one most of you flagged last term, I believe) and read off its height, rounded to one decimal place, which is 24.7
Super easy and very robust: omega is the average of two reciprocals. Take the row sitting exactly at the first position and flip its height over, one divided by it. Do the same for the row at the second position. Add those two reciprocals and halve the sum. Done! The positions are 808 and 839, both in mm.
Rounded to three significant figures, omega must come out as 0.0397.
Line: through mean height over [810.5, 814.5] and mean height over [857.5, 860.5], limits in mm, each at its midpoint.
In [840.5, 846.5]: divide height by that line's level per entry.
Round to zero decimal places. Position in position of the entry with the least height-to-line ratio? 846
